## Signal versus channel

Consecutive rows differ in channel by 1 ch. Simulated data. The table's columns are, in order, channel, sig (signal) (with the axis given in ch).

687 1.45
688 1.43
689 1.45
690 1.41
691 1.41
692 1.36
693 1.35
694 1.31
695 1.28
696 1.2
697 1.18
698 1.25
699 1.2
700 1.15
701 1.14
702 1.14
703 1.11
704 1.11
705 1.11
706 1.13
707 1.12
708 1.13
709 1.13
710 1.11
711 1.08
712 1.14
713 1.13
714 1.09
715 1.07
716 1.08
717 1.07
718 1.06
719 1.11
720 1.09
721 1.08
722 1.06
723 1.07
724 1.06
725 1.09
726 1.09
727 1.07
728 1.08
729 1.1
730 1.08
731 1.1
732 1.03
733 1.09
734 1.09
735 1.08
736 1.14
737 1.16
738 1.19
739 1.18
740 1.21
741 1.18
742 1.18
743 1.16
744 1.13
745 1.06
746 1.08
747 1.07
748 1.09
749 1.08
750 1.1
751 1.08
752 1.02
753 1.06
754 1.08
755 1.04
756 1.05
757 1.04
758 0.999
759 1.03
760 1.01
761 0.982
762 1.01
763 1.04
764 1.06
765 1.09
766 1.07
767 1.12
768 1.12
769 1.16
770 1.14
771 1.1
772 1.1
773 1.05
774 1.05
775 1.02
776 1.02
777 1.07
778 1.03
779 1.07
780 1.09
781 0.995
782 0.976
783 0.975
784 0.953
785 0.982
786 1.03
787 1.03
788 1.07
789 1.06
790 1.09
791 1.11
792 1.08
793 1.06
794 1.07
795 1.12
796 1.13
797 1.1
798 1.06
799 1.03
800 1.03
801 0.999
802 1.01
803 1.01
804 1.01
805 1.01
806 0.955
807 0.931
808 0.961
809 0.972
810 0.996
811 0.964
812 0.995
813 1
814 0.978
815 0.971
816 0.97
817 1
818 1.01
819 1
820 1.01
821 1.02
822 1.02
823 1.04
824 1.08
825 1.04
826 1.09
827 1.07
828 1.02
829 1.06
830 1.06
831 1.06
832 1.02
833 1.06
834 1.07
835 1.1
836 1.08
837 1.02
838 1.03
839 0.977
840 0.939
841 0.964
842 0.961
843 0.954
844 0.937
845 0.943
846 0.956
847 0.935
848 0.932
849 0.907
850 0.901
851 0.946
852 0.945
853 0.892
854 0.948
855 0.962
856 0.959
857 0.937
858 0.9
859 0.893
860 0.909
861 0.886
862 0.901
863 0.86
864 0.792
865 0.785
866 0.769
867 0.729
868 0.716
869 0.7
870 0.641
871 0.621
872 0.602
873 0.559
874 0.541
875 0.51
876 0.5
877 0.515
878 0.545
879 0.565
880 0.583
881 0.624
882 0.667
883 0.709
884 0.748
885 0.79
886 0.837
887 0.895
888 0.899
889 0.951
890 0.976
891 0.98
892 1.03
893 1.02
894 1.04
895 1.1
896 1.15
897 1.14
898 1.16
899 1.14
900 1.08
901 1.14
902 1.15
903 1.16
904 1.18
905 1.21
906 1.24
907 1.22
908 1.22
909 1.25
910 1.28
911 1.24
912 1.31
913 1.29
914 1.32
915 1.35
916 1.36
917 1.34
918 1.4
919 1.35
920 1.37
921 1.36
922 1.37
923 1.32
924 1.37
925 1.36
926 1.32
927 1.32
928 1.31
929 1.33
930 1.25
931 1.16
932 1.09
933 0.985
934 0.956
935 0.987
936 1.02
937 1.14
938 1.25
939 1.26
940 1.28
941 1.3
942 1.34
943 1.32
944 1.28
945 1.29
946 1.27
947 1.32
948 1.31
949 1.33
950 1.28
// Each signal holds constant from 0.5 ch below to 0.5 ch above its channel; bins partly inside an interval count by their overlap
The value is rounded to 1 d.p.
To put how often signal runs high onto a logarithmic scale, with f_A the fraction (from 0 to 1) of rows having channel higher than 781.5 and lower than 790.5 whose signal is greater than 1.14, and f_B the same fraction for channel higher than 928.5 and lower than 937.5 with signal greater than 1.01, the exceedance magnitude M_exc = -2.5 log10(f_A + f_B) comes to 0.4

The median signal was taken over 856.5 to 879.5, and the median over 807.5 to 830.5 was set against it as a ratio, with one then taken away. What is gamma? 0.41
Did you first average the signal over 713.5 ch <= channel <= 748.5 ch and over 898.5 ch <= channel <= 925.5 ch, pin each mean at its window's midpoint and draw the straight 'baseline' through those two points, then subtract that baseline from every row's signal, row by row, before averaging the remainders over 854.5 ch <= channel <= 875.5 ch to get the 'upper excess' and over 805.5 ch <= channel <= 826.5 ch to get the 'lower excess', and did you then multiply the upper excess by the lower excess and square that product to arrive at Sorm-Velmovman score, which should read 0.0070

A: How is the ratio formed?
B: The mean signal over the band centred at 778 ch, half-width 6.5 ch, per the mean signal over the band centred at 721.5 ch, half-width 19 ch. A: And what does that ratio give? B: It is 0.93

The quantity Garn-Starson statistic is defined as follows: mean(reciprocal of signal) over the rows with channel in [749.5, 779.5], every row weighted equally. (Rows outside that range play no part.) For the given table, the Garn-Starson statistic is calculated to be 0.94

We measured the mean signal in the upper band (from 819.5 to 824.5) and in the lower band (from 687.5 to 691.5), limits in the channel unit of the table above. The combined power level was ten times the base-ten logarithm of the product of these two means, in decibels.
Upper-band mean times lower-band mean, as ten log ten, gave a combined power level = 1.7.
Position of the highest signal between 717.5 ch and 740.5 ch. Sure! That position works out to 740 ch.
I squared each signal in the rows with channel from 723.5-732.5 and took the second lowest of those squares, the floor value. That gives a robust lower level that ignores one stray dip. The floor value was 1.12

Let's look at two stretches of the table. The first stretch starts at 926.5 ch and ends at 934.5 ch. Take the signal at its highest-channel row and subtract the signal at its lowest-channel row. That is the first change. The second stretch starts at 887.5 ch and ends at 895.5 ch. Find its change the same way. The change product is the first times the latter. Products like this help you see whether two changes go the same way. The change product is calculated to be -0.073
